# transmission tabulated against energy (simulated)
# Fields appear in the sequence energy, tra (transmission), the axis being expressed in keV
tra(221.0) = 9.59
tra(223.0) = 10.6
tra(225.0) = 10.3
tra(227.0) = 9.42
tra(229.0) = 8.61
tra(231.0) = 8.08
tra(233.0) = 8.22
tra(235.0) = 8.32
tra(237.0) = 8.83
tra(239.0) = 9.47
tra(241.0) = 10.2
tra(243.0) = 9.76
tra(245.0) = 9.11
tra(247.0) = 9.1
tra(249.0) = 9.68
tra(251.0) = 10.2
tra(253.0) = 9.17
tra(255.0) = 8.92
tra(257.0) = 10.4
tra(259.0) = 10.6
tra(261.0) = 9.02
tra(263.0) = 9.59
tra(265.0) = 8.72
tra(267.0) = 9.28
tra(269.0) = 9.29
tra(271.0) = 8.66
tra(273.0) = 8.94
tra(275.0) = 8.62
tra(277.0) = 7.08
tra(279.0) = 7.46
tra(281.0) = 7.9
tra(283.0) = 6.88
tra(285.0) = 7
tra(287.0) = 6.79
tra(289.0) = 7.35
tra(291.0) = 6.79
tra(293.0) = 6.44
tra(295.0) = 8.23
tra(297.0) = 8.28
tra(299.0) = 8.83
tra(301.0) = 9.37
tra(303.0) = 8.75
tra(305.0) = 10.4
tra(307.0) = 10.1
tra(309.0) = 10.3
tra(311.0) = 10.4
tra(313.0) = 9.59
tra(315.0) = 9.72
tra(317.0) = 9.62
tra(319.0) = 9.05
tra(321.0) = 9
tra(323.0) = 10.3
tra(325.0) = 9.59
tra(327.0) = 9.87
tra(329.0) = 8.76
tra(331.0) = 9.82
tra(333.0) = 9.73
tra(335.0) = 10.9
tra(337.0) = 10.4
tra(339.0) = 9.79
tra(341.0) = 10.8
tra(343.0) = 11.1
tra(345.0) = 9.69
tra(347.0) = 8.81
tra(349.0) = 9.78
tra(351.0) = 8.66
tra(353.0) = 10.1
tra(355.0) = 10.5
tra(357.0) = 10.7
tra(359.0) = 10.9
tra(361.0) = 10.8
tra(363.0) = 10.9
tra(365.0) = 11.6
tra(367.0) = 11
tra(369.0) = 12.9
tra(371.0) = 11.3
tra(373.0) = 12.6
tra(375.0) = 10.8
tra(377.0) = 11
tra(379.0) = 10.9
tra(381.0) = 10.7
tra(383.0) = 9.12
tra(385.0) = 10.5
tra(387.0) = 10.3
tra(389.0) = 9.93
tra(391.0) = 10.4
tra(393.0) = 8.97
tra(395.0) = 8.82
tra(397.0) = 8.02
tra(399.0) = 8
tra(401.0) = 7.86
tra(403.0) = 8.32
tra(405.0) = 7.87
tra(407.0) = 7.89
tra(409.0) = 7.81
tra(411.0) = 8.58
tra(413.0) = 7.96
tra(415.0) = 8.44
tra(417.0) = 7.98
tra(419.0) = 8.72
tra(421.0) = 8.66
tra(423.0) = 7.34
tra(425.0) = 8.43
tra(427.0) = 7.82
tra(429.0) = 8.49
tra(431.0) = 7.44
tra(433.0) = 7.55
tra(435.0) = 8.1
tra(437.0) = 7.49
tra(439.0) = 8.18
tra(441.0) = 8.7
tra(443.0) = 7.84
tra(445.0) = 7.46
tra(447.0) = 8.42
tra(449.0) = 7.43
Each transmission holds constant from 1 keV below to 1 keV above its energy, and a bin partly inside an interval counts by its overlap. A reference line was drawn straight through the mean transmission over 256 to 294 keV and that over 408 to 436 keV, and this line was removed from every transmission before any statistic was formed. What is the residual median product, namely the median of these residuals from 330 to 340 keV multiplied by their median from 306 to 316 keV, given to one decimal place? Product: 3.1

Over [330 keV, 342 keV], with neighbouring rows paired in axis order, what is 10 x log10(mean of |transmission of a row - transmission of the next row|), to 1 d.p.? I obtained -1.7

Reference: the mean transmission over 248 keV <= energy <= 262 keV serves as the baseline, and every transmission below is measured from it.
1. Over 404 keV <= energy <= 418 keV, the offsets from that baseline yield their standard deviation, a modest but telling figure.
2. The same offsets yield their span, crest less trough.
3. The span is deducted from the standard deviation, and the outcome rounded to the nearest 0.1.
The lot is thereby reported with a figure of -0.5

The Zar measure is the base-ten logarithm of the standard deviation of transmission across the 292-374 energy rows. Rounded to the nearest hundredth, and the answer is 0.07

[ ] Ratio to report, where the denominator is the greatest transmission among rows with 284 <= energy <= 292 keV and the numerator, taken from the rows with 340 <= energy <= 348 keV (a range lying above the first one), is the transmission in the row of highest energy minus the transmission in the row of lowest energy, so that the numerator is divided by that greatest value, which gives -0.27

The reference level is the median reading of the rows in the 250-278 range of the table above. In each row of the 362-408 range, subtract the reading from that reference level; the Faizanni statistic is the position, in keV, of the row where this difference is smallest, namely 369.0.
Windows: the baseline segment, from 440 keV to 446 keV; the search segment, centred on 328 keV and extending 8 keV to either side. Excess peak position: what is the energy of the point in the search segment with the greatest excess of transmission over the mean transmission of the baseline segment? 335.0 keV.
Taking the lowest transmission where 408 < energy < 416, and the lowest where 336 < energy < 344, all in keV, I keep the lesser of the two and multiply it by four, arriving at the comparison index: 31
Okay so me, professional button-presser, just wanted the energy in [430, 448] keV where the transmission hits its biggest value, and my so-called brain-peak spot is 441.0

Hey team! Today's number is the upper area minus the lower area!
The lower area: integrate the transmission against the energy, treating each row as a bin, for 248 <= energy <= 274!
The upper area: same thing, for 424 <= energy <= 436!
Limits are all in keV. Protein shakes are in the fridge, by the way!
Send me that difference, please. -149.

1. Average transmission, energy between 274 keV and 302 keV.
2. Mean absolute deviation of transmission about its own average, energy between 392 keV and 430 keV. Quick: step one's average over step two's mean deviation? 20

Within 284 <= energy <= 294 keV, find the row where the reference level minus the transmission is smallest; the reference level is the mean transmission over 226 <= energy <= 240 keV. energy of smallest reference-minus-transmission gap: 289.0 keV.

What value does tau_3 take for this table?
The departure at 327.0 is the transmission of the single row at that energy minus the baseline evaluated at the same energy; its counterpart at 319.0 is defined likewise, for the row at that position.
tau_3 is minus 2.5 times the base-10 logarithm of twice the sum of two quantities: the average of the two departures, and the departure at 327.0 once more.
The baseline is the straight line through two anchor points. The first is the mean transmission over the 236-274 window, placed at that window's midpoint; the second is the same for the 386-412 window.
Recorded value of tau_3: -1.0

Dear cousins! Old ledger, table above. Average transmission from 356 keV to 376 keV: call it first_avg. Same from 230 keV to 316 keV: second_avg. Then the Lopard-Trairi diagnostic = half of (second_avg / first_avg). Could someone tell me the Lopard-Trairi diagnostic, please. 0.39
